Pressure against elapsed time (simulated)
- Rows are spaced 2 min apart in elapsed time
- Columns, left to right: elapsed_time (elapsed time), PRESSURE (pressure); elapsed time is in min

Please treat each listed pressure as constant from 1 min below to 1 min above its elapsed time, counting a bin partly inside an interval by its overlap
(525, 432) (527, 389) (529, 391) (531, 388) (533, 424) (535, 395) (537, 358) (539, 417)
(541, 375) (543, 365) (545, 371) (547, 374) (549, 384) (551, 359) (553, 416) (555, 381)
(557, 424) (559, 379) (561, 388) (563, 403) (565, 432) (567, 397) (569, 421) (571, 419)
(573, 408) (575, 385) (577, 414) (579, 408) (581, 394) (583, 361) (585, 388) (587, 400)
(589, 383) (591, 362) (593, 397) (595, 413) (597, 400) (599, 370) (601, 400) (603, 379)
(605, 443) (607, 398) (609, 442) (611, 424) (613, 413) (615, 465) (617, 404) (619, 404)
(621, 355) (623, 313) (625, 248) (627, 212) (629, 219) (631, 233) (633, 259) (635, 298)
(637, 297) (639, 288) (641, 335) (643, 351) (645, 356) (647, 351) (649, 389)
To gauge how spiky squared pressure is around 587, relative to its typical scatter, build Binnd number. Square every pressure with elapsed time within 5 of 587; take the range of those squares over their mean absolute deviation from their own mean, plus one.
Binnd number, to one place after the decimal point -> 3.8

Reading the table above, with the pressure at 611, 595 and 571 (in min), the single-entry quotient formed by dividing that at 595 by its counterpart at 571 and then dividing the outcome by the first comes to 0.0023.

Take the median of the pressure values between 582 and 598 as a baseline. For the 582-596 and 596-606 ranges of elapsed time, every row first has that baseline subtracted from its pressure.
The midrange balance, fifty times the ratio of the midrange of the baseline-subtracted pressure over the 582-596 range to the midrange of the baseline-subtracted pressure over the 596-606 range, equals -20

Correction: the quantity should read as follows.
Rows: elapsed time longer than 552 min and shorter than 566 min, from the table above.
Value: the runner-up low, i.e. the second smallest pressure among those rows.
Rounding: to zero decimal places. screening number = 381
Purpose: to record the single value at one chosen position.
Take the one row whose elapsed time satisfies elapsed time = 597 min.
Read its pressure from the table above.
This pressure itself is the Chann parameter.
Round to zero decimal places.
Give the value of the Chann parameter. 400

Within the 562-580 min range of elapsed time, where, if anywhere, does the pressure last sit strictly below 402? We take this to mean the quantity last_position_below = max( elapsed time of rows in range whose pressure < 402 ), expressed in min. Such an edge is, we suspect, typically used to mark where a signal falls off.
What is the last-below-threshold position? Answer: 575 min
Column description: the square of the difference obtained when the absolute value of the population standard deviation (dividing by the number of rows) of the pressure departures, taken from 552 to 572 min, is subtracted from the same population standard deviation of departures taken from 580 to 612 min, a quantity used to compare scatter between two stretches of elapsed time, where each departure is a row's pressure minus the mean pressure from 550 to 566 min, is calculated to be 32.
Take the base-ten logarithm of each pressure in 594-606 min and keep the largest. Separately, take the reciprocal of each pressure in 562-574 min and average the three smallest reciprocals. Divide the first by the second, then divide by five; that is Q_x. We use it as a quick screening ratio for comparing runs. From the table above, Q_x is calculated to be 224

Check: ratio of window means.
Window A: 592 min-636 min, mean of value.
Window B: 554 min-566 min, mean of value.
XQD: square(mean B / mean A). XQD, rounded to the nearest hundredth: 1.25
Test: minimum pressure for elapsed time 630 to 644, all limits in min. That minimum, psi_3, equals 233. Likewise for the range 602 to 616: 379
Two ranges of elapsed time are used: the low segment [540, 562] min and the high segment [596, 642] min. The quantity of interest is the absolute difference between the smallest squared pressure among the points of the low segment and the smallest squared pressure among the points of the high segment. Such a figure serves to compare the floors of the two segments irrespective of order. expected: 83937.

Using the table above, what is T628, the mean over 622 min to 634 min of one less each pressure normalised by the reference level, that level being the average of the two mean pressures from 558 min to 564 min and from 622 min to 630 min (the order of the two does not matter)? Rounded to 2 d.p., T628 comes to 0.22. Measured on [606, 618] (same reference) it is -0.33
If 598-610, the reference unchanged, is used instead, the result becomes -0.27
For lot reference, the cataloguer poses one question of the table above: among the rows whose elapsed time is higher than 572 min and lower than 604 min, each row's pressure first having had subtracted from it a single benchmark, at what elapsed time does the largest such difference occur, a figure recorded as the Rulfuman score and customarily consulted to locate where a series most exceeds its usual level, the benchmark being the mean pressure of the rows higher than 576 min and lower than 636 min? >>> 577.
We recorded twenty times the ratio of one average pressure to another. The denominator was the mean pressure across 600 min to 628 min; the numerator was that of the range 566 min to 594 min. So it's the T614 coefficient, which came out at 21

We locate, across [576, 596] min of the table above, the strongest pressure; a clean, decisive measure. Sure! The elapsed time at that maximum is 577 min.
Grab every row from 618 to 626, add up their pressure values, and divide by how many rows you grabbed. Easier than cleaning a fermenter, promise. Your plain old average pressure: 330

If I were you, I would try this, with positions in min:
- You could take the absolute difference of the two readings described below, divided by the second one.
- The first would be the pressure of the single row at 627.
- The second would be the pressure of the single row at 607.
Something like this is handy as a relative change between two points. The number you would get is 0.47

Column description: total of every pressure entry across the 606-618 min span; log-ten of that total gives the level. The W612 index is 3.41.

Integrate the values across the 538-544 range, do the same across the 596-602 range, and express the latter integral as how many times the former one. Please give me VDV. 1.01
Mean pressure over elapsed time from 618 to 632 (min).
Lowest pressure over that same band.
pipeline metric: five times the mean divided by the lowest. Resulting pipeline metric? 6.7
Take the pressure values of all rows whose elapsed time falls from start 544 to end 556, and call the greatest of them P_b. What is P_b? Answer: 416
